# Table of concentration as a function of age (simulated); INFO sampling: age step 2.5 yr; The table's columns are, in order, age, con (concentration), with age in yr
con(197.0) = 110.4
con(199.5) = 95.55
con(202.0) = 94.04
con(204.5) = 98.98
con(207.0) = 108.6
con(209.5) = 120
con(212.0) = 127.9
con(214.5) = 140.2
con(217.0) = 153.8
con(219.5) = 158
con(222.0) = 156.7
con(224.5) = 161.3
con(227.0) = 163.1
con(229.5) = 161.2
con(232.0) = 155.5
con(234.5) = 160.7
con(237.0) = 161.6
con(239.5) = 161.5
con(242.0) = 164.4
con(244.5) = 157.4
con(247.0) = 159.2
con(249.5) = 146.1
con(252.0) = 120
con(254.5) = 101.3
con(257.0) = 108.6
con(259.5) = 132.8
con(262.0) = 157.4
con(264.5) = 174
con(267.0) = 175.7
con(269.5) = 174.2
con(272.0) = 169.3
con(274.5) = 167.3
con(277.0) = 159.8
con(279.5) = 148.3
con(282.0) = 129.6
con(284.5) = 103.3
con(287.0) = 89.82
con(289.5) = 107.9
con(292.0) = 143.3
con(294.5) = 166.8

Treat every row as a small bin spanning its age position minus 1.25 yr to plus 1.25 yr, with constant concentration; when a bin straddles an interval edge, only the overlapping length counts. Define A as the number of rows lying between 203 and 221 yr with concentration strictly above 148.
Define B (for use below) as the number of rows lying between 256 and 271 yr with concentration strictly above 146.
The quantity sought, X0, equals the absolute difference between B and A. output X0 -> 2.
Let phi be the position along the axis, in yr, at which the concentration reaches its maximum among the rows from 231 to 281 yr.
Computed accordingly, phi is 267.0 yr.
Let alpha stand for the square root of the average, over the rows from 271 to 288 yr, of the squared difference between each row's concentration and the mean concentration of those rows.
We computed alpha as 29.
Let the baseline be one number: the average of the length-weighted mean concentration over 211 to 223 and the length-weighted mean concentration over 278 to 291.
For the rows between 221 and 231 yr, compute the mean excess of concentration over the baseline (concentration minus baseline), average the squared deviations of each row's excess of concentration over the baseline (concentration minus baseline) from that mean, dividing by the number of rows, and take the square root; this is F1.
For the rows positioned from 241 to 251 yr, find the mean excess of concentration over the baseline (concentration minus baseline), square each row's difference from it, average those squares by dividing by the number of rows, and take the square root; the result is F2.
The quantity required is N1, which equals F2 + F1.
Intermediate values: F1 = 2.4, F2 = 7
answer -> 9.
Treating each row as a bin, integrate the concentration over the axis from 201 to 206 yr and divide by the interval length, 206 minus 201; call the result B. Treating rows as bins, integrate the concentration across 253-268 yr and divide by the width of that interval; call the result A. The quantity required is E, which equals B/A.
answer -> 0.7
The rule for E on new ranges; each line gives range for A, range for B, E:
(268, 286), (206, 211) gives 0.8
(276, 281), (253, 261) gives 0.8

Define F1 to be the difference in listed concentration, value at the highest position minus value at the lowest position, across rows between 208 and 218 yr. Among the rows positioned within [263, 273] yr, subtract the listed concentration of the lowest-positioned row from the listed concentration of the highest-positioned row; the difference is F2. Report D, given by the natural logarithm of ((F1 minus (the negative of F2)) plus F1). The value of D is 4.1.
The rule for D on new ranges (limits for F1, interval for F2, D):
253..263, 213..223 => 4.9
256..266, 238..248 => 4.9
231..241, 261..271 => 3.4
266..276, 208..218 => 2.8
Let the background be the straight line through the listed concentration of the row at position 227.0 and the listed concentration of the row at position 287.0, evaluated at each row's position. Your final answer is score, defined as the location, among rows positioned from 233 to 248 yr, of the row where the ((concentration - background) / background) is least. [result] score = 234.5 yr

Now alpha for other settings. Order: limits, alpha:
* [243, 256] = 23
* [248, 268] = 27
